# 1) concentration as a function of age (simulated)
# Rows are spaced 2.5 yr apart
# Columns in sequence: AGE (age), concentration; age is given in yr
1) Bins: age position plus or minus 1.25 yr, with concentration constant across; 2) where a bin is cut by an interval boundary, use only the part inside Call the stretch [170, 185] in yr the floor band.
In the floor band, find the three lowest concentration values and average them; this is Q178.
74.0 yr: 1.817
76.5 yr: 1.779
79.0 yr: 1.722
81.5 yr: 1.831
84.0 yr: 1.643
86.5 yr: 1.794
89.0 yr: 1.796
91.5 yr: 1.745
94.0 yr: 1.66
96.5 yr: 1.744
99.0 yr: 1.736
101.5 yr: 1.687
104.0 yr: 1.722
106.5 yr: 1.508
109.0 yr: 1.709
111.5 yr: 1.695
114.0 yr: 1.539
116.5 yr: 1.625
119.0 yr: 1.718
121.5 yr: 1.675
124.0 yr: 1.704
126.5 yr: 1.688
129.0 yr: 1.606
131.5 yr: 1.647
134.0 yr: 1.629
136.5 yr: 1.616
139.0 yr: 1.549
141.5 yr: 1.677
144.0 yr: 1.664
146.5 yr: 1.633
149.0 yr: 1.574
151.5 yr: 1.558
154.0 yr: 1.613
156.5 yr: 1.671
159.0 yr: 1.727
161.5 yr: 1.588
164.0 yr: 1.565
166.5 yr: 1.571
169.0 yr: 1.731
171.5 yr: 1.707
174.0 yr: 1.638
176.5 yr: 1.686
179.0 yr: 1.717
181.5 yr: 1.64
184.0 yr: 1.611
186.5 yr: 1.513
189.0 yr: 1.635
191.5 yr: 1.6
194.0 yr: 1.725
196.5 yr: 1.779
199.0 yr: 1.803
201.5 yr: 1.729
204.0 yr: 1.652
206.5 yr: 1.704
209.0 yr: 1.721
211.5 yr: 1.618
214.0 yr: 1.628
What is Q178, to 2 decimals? 1.63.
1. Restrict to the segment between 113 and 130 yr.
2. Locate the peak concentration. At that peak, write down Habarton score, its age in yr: 119.0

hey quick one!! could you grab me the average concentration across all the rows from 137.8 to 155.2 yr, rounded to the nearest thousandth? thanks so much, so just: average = 1.610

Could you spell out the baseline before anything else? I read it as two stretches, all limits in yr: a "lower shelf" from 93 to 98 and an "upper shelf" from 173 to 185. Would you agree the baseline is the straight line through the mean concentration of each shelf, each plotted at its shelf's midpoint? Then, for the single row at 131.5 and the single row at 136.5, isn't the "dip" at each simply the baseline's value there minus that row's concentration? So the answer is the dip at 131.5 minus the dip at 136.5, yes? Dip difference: -0.03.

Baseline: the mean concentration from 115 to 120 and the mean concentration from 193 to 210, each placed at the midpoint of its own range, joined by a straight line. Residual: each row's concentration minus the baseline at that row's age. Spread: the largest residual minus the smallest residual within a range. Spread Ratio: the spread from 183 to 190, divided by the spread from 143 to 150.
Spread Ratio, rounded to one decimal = 1.3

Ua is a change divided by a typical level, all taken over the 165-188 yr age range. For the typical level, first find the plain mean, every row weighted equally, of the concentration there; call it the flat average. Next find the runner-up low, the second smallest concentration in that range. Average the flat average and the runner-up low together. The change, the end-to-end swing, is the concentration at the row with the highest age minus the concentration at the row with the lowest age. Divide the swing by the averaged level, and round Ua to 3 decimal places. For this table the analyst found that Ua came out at -0.036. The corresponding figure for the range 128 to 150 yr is -0.020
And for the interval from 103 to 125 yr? -0.011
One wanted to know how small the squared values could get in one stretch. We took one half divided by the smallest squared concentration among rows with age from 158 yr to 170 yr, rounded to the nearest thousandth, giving 0.204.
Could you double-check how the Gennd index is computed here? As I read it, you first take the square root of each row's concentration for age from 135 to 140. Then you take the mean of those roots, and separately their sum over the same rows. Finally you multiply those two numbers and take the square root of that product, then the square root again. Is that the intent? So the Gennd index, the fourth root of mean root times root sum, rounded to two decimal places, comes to 1.33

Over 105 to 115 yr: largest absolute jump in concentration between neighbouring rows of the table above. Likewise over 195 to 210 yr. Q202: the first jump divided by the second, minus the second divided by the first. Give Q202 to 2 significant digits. 2.2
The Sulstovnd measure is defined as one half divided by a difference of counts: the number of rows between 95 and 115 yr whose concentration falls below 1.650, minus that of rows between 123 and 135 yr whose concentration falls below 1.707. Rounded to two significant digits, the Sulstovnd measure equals -0.17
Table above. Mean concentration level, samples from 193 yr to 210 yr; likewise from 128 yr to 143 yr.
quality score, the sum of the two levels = 3.35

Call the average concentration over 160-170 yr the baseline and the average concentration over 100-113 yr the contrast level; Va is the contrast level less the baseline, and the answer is 0.050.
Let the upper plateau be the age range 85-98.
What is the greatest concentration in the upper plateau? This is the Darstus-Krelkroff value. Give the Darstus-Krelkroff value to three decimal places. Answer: 1.796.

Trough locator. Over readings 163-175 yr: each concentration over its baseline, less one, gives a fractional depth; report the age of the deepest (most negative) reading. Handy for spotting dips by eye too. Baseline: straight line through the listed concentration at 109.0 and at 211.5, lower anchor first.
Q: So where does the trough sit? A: 164.0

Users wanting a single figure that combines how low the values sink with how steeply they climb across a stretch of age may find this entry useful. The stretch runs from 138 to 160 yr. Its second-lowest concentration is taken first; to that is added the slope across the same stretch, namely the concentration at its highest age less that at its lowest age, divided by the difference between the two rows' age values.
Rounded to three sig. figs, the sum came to 1.57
